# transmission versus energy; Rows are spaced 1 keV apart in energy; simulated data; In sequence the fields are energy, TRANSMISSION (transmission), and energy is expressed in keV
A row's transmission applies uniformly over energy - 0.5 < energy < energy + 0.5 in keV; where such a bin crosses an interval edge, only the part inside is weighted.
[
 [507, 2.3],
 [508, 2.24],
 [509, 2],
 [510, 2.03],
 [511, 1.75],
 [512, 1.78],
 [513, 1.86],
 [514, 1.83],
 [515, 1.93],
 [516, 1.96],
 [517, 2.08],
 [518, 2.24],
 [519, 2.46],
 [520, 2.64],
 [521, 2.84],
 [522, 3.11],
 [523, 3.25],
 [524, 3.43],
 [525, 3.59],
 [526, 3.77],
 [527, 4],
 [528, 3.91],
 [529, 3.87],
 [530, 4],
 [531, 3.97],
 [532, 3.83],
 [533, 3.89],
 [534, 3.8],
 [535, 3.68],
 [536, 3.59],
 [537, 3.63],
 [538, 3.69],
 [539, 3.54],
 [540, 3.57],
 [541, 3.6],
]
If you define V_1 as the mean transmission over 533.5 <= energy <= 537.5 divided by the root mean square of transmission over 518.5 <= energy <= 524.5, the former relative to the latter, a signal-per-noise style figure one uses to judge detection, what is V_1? 1.2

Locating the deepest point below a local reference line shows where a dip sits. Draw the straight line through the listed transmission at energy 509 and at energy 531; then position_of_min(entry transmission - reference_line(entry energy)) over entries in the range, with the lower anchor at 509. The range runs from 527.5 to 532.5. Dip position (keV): 532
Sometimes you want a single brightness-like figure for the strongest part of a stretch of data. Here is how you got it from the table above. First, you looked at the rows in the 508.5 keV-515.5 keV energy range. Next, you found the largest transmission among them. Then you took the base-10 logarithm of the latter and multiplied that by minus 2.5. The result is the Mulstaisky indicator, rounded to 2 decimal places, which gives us -0.77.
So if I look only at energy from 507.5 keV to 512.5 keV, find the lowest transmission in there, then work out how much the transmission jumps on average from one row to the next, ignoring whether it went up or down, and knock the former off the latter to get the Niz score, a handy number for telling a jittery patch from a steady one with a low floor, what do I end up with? -1.6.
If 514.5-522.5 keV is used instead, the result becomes -1.8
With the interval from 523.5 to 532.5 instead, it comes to -3.3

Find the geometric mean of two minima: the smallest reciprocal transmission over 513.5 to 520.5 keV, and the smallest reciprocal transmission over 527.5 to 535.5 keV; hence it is 0.31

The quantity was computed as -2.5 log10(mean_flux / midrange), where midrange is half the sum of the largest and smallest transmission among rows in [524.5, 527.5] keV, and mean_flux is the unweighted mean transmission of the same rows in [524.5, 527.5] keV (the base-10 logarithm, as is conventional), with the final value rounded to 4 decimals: 0.0024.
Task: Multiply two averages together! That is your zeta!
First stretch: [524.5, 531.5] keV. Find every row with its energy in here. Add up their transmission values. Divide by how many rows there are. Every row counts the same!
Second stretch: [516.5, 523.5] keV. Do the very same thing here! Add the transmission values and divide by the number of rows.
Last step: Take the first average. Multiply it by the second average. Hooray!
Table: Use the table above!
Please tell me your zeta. 10.3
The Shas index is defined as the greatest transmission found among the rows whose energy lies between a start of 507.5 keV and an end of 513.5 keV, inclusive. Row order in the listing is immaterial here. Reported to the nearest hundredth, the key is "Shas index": 2.24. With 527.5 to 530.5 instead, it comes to 4.00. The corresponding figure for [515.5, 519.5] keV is 2.46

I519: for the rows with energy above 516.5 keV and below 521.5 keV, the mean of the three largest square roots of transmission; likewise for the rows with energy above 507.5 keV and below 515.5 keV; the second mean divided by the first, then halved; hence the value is 0.444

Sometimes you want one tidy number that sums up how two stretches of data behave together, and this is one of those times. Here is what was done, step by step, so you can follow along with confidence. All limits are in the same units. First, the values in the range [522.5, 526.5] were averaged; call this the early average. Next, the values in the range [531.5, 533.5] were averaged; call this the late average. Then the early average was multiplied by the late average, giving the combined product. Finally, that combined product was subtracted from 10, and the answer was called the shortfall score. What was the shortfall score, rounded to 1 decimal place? -3.5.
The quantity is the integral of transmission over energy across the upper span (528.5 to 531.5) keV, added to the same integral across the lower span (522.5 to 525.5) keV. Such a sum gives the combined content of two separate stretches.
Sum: 22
